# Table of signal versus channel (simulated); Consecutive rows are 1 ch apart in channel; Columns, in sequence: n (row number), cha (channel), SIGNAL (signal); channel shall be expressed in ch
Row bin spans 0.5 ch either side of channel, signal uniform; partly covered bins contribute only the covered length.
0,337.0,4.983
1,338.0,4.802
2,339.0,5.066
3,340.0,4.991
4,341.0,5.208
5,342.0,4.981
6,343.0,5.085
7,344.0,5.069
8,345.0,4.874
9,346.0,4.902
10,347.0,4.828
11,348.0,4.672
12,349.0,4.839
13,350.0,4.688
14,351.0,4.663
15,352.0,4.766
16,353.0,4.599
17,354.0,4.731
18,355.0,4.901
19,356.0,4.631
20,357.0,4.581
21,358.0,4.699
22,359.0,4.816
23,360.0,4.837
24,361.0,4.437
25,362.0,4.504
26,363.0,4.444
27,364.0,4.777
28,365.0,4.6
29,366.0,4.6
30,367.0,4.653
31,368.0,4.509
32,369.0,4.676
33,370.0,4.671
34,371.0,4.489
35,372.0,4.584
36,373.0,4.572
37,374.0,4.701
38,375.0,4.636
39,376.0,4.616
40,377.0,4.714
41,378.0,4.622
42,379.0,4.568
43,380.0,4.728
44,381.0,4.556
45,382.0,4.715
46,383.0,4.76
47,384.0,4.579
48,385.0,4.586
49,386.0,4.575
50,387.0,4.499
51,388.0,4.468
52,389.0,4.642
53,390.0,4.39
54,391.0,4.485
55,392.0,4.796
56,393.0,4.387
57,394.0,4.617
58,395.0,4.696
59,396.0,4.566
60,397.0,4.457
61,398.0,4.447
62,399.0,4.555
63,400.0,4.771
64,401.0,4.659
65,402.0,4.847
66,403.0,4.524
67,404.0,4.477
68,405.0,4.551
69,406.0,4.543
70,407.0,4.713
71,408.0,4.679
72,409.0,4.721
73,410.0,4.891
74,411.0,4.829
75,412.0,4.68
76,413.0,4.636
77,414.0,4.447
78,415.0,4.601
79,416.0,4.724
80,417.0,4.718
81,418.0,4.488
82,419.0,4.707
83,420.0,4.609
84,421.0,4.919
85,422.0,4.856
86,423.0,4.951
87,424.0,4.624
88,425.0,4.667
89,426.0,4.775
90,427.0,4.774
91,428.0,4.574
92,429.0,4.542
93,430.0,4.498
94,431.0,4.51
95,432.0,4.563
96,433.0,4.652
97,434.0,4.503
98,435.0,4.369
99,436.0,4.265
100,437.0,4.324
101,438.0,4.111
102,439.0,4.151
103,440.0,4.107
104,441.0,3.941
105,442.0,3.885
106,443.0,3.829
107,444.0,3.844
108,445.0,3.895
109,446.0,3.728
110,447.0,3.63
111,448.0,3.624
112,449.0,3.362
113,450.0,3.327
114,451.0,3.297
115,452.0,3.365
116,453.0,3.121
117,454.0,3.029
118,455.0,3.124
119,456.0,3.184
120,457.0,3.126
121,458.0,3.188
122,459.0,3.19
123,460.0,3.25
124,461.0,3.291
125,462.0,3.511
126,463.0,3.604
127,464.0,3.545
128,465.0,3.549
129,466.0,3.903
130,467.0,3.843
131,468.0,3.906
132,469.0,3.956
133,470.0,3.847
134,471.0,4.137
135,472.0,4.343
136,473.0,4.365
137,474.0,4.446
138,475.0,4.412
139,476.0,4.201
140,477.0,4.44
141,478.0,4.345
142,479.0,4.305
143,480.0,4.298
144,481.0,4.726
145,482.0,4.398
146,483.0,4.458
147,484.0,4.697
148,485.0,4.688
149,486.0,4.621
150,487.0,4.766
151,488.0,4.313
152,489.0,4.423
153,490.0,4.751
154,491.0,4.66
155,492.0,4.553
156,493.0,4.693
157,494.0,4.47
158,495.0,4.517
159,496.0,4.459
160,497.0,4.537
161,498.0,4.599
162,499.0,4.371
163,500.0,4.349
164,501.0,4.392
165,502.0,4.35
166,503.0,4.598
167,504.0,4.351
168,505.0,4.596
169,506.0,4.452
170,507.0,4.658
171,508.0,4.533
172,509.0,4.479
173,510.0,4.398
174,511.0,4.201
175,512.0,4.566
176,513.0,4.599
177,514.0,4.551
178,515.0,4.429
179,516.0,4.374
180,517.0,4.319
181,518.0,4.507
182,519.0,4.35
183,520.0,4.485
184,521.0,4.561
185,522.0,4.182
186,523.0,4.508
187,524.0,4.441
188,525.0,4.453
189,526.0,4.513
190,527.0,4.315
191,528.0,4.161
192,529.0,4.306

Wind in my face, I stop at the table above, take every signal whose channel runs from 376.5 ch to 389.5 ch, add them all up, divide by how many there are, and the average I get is 4.62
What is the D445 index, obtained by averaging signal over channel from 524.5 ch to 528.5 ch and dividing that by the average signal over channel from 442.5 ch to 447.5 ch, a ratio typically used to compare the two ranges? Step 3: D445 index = 1.2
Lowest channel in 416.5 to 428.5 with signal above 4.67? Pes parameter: 417.0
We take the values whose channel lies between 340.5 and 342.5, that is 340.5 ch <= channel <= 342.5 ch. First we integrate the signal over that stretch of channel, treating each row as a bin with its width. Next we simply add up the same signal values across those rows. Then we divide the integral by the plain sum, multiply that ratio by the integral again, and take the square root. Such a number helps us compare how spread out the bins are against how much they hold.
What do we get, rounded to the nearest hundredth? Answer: 3.19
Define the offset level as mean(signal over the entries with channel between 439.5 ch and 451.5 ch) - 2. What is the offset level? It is 1.71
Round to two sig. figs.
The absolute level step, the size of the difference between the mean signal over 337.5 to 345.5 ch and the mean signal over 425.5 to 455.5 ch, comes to 1.0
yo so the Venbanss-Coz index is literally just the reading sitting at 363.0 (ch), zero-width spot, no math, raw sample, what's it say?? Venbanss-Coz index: 4.444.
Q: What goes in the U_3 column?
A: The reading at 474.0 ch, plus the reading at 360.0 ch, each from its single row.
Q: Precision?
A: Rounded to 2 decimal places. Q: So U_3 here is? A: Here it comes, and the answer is 9.28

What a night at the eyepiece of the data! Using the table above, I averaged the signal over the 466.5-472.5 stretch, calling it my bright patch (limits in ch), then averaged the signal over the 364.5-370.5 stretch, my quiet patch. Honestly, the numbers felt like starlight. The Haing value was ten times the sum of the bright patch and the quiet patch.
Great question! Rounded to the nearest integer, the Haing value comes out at 86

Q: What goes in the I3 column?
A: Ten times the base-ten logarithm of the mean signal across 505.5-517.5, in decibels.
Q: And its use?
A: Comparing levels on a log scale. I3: 6.50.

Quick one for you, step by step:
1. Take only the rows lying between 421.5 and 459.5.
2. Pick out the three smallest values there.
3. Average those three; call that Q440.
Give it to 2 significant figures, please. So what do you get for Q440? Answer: 3.1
